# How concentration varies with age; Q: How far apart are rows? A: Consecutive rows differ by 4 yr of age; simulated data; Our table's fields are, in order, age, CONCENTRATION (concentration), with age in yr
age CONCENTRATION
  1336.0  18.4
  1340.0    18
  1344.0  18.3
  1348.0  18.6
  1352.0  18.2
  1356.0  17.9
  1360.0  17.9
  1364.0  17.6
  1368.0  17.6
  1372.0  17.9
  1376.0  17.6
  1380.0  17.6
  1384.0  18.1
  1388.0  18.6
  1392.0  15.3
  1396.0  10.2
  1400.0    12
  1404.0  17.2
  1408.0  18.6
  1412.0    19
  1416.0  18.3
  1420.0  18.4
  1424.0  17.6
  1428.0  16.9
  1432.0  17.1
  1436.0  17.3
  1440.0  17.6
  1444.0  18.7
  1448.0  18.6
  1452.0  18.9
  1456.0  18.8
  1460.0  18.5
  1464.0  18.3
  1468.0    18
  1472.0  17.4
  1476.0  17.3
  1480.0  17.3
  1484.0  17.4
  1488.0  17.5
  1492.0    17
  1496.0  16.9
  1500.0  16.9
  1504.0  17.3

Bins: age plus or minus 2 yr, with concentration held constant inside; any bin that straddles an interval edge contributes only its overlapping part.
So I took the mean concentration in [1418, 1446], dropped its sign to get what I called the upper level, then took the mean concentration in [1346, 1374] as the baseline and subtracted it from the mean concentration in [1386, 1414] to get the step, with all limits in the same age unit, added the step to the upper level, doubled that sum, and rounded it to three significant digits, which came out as 31.1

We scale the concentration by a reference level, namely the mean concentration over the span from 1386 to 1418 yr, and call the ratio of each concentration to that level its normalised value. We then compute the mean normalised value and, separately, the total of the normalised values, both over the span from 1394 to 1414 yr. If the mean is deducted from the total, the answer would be 3.81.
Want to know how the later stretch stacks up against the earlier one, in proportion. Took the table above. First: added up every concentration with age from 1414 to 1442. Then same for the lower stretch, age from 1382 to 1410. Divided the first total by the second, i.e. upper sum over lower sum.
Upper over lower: 1.12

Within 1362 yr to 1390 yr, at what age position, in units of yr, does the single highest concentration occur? 1388.0 yr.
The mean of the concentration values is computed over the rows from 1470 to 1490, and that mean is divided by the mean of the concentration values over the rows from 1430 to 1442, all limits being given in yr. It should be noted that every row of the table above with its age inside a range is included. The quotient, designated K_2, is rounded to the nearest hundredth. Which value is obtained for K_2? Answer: 1.00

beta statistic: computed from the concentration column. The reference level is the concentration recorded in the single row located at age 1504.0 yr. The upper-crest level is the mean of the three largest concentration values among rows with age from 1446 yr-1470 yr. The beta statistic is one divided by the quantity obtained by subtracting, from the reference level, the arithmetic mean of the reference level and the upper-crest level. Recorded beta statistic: -1.4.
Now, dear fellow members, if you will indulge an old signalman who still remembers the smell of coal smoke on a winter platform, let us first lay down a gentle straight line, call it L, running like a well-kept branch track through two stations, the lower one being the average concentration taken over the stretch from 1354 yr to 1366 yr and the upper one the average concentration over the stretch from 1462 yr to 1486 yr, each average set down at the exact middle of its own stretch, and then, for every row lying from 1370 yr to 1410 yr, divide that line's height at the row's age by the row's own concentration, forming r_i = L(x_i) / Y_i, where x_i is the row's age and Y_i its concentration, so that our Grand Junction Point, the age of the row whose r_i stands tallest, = 1396.0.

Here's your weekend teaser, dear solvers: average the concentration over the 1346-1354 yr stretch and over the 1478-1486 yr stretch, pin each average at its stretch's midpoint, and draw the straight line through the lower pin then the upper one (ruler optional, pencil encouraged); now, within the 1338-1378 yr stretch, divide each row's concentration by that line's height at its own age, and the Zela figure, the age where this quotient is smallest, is 1364.0 yr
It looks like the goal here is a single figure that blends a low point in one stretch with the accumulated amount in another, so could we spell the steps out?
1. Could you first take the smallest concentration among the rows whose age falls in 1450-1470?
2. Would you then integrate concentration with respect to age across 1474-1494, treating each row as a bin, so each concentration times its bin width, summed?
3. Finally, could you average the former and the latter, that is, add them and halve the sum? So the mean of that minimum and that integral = 182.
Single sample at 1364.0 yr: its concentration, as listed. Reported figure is 17.6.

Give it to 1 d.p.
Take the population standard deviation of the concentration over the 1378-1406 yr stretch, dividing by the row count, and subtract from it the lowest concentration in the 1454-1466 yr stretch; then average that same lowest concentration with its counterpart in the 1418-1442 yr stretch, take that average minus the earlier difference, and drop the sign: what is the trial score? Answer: 32.9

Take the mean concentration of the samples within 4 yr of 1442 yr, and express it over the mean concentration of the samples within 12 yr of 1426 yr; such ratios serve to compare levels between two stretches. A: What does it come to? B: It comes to 1.03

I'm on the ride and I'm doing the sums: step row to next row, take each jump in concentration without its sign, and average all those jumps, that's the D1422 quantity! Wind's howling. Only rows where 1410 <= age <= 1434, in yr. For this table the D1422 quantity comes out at 0.50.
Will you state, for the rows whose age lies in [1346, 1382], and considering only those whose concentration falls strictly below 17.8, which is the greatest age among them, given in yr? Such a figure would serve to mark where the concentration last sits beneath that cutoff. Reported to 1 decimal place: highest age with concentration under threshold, 1380.0 yr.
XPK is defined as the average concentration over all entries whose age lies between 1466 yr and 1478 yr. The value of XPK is 17.6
